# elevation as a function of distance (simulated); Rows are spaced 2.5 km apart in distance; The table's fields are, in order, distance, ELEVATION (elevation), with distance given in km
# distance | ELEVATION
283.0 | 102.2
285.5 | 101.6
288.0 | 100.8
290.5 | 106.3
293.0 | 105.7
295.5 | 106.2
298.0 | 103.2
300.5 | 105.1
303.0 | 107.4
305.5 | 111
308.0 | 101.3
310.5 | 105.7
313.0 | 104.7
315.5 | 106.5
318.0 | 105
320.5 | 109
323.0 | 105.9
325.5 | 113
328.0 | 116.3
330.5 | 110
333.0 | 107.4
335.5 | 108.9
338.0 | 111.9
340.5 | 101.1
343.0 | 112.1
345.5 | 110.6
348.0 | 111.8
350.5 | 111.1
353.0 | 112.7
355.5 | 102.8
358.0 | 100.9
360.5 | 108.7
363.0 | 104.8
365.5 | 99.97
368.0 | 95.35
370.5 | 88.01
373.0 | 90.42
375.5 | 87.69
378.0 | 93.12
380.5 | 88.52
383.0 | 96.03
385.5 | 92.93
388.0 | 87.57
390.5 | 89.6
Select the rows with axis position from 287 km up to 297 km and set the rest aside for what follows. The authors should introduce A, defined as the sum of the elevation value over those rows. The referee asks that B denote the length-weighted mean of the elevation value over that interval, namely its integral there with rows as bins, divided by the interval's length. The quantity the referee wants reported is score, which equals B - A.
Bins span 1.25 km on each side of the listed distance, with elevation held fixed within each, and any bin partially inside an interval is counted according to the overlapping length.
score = -314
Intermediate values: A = 419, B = 105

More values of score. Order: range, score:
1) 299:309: -319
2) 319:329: -333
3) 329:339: -329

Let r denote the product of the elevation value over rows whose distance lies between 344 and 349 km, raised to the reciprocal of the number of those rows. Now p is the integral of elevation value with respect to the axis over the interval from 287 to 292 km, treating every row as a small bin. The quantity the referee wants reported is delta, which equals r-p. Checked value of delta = -408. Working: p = 519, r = 111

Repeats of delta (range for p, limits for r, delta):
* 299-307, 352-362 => -754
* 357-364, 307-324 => -629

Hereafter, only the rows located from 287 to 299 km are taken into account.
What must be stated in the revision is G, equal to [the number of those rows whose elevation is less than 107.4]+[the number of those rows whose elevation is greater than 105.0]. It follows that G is 8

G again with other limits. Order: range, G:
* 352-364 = 5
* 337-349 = 5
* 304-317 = 7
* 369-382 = 5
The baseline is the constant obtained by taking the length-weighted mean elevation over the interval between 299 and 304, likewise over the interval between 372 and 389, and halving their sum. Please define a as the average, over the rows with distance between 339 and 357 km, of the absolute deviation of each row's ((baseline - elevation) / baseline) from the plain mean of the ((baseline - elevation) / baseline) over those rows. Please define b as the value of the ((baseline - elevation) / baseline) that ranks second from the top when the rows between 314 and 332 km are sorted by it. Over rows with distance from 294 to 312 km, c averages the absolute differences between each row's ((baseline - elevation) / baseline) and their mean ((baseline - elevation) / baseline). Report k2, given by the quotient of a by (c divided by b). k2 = -0.14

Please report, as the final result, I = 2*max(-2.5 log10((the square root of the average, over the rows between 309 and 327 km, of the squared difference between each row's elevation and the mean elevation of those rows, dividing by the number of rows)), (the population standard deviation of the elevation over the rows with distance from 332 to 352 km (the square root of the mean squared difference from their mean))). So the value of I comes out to 7.0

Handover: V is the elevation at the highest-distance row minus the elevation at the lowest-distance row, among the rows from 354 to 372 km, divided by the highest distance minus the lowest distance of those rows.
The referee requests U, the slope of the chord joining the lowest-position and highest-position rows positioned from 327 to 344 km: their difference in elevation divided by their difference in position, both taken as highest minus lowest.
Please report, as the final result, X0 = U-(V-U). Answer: 0.4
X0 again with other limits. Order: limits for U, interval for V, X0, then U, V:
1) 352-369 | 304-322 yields -2.2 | -1.2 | -0.1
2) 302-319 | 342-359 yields 0.4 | -0.2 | -0.7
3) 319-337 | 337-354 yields -0.1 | 0.0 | 0.1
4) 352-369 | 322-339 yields -2.7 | -1.2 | 0.4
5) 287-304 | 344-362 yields 1.0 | 0.4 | -0.1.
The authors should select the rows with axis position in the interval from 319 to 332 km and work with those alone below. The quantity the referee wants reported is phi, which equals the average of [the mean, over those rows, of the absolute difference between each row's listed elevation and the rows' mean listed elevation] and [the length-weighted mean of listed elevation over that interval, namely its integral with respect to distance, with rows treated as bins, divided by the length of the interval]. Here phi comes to 56.9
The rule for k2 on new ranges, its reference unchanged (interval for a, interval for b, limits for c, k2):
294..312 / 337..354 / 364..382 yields -0.07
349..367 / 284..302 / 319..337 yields -0.05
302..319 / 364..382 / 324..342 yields 0.06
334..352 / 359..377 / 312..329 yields 0.08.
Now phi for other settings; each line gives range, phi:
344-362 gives 56.1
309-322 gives 53.7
